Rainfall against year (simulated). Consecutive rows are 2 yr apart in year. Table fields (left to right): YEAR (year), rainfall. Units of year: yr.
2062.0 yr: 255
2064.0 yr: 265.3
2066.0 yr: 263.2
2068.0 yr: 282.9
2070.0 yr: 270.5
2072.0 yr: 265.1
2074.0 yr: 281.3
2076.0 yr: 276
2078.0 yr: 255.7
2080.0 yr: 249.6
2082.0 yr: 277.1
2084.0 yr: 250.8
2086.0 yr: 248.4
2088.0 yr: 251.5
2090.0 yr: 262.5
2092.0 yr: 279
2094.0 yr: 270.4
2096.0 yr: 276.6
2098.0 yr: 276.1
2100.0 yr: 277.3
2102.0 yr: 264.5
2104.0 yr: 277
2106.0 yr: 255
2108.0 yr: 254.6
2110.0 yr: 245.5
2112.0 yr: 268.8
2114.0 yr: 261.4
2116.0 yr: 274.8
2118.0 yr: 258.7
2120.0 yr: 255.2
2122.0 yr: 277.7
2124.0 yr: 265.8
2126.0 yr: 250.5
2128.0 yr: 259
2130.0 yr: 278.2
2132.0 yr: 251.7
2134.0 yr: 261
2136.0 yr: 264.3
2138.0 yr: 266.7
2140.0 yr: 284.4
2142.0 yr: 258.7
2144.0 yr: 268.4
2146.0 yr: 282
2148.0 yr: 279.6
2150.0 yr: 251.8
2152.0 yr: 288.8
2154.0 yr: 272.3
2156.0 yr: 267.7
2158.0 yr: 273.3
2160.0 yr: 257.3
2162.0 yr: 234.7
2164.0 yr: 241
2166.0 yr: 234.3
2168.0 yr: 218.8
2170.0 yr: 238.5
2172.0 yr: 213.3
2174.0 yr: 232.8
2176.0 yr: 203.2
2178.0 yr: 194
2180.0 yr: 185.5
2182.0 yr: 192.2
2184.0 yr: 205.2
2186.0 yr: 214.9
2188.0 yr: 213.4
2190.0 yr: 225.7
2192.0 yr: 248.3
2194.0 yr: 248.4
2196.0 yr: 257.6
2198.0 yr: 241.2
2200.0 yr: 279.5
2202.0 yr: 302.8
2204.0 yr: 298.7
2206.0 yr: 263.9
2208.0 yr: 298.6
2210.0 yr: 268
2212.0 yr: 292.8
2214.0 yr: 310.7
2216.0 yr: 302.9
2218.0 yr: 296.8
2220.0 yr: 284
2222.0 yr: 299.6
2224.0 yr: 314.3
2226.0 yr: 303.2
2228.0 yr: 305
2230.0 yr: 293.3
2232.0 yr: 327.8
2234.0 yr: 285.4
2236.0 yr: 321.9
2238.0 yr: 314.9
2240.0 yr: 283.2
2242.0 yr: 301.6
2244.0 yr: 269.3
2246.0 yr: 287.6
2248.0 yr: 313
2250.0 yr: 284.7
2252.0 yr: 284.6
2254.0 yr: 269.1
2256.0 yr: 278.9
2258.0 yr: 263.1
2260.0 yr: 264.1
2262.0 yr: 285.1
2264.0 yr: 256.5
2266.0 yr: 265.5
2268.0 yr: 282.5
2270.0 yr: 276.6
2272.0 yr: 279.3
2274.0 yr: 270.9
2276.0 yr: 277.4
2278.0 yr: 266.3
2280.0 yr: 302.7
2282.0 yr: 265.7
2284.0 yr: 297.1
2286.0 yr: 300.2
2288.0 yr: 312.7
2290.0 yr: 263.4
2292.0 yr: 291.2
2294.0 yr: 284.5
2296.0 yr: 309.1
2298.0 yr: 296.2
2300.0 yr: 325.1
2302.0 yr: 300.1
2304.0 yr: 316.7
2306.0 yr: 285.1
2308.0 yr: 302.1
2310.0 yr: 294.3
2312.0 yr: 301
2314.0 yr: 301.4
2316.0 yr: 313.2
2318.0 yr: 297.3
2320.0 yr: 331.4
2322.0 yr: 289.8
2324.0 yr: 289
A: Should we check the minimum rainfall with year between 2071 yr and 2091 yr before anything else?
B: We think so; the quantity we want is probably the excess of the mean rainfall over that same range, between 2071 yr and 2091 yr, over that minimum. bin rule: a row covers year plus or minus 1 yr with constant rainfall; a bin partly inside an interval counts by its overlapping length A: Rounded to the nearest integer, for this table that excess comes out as 13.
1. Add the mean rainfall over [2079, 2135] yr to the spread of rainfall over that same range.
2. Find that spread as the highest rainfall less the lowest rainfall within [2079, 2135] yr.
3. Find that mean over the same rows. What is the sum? 297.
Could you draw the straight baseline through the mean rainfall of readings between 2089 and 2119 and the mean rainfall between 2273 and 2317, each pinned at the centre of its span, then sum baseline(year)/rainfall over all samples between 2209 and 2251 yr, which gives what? 20.1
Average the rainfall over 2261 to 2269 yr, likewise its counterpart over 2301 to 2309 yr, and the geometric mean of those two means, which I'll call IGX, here 286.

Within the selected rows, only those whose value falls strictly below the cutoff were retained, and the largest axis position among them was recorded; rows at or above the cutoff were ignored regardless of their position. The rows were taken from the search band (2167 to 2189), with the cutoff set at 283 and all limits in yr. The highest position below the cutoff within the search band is 2188.0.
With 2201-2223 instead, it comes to 2210.0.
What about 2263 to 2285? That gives 2282.0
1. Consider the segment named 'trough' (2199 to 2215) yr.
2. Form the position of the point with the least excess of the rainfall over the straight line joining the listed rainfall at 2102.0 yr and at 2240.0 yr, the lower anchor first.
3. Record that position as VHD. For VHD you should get 2206.0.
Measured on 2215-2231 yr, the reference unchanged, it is 2220.0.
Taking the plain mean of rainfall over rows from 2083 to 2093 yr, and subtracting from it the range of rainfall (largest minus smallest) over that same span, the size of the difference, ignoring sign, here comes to 228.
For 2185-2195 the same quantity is 195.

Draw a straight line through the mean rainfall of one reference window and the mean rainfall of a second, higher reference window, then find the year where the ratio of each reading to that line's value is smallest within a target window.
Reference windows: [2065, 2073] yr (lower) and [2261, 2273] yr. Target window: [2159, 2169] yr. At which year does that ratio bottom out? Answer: 2168.0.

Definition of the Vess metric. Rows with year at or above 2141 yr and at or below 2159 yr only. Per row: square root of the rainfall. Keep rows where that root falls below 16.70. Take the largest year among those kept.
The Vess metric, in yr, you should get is 2158.0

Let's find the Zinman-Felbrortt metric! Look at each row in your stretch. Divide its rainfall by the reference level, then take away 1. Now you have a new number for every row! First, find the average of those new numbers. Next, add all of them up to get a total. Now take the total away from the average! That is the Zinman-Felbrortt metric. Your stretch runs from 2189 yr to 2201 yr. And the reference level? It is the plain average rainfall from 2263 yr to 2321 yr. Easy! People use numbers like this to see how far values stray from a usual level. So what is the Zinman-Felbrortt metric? 0.7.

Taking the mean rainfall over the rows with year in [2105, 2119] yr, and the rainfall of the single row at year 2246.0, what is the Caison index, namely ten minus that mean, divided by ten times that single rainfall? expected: -0.087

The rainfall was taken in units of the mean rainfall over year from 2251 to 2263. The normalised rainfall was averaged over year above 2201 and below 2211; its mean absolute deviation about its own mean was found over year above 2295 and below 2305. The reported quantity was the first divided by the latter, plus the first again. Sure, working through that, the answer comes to 32.3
